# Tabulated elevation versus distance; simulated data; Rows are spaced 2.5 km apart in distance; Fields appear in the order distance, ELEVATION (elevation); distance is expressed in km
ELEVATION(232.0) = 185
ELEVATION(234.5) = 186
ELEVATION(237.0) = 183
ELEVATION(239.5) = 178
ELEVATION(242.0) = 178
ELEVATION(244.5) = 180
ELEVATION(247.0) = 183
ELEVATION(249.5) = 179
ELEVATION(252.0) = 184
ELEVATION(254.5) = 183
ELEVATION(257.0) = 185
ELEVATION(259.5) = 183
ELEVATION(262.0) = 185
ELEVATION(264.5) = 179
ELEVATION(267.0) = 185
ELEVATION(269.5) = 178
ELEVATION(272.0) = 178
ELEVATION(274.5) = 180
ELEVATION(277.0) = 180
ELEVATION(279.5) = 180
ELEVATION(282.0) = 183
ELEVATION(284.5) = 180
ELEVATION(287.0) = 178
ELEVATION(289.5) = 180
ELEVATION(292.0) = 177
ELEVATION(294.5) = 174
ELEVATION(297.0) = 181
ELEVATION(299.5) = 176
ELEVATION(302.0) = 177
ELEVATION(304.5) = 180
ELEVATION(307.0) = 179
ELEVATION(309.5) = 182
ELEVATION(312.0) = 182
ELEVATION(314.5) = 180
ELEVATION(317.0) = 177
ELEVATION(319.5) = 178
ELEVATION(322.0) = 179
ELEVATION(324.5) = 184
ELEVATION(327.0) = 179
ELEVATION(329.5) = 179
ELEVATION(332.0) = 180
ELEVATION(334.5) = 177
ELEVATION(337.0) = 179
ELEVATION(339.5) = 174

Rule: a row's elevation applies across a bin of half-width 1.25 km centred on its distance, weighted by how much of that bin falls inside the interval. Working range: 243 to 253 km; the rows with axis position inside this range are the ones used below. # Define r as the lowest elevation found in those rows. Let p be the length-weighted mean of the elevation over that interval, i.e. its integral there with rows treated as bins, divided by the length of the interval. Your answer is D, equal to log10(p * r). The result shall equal 4.51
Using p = 181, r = 179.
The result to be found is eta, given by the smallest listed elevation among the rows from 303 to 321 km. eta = 177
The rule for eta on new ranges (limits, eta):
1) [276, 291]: 178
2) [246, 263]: 179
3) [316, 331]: 177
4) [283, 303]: 174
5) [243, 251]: 179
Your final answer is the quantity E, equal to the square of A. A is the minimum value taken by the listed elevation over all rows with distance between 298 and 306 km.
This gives 30976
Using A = 176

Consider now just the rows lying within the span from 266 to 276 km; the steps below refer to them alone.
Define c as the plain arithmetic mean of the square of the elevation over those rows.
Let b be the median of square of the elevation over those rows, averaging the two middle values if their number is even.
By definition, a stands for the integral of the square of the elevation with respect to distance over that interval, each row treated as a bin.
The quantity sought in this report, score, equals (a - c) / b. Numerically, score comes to 9.11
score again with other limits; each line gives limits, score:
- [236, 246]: 9.08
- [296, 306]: 8.99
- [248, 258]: 8.92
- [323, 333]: 9.10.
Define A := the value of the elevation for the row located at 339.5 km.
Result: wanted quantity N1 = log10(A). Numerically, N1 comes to 2.24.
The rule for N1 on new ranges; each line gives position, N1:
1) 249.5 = 2.25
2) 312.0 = 2.26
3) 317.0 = 2.25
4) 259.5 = 2.26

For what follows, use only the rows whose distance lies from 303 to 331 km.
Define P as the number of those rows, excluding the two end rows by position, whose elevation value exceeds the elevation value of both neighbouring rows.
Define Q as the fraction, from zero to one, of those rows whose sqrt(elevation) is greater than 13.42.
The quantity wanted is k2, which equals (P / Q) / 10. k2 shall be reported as 0.37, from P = 1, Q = 0.27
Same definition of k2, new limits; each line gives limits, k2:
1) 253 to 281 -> 0.66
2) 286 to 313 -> 1.10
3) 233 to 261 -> 0.47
